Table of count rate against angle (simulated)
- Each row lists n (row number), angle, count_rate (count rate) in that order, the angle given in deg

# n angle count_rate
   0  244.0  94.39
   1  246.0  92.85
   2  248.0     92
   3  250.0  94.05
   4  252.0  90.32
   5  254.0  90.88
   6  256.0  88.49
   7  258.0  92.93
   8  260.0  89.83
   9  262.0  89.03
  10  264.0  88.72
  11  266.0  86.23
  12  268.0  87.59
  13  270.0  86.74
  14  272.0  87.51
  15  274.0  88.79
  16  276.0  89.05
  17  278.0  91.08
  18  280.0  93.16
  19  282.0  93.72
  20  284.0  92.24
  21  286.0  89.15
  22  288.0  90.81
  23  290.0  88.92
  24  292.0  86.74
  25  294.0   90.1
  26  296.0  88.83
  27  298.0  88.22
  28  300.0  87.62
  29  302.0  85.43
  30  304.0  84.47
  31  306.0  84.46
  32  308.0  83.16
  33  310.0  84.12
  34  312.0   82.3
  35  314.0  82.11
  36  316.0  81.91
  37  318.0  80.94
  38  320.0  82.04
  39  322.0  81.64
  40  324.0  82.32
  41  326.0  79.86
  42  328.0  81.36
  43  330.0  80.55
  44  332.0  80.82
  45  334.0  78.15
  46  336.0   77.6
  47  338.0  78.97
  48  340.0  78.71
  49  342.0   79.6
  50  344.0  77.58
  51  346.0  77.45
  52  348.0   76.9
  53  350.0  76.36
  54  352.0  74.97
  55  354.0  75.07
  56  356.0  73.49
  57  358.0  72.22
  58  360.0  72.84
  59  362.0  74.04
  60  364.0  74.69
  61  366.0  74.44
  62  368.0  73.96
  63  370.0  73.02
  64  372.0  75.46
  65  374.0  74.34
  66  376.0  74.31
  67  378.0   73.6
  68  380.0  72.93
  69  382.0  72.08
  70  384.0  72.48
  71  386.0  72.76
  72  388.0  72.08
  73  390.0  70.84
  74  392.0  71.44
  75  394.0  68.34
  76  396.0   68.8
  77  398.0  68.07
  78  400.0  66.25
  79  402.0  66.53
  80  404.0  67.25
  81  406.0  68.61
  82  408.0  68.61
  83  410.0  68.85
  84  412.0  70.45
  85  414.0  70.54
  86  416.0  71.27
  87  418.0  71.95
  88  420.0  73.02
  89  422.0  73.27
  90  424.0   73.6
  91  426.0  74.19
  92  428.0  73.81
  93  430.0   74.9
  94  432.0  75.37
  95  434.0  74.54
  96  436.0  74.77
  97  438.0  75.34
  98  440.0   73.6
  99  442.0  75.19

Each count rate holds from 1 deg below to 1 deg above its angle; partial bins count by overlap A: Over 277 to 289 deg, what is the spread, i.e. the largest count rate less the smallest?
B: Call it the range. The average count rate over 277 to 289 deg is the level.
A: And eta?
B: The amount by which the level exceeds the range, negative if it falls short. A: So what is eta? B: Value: 87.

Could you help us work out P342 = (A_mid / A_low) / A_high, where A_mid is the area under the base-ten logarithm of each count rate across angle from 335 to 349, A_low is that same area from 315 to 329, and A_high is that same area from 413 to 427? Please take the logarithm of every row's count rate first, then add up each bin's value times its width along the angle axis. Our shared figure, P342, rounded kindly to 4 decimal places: 0.0380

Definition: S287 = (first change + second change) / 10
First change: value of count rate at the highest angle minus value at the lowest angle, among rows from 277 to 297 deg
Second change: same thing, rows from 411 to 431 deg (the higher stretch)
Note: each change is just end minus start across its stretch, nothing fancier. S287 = 0.22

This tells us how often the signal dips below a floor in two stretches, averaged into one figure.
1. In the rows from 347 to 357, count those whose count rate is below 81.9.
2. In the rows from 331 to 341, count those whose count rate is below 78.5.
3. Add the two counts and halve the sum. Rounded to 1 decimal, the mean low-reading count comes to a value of 3.5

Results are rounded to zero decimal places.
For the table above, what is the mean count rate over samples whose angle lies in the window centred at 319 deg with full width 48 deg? 82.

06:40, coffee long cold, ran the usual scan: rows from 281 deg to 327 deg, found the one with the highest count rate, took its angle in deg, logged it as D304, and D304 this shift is 282.0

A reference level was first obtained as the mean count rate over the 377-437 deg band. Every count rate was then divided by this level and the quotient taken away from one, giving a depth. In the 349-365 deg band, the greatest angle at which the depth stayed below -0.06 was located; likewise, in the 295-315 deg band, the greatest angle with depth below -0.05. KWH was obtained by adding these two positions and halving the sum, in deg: 332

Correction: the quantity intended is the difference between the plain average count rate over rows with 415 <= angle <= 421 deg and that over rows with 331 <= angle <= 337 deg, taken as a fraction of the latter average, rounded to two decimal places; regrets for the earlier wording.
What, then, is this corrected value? -0.09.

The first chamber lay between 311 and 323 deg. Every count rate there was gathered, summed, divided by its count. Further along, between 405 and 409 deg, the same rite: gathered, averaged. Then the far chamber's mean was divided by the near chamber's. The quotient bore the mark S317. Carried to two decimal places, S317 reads 0.84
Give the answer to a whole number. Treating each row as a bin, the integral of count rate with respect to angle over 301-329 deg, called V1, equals 2312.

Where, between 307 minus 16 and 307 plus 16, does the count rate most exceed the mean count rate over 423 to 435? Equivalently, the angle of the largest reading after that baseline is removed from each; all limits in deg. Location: 294.0 deg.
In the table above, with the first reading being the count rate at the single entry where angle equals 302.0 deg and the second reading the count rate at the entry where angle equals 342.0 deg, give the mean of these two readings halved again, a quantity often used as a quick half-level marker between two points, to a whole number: 41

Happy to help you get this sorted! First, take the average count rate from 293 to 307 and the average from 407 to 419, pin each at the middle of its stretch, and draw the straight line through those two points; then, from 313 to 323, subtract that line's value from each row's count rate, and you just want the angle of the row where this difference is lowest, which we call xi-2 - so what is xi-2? 318.0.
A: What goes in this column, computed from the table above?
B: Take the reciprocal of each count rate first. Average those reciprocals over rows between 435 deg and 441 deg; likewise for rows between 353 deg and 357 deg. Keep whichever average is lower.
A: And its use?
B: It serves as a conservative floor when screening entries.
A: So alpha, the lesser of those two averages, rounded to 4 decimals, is 0.0134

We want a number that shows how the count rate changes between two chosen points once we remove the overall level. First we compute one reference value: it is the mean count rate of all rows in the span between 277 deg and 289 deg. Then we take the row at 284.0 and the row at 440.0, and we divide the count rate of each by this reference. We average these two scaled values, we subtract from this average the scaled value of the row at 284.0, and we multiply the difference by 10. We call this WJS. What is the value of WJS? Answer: -1.02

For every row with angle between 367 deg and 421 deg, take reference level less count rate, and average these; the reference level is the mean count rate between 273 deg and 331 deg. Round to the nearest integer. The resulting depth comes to 15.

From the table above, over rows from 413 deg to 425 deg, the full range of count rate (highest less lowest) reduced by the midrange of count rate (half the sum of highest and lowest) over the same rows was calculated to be -69.0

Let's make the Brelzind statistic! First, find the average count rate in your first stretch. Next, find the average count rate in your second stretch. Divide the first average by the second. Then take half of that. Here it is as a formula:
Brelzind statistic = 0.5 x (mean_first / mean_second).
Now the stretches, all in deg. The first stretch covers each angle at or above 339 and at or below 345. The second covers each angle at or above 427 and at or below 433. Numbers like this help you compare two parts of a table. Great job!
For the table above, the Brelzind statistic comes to 0.526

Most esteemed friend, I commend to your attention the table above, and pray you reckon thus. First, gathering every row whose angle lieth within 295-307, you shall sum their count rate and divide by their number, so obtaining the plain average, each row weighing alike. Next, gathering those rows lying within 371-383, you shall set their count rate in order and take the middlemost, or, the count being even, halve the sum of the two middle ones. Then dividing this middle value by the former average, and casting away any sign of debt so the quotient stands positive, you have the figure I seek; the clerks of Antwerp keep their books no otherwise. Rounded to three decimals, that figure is 0.855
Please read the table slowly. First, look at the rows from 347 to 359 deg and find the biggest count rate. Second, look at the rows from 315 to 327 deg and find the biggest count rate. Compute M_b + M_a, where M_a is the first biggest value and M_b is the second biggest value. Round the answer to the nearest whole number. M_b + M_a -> 159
